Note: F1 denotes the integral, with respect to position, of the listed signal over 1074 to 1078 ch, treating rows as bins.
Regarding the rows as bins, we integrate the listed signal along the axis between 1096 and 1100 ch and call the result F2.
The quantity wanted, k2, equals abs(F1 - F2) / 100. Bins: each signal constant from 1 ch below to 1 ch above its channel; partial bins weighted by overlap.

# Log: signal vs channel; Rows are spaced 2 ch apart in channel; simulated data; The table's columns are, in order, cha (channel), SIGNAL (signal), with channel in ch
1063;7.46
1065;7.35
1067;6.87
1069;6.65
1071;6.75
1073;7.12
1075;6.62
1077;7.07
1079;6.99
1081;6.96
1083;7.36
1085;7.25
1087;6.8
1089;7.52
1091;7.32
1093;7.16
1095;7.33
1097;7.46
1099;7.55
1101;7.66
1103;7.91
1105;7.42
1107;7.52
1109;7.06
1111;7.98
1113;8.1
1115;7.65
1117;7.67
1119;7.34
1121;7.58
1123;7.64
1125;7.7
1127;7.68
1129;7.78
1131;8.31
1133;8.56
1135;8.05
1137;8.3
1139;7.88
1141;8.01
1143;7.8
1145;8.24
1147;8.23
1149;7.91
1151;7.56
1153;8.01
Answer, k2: 0.0264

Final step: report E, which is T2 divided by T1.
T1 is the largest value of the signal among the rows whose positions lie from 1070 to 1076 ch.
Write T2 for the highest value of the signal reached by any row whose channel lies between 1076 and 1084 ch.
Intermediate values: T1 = 7.12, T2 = 7.36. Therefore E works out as 1.03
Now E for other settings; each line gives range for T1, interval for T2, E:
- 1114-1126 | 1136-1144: 1.08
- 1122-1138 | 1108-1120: 0.95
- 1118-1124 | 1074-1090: 0.98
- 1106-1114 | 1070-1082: 0.88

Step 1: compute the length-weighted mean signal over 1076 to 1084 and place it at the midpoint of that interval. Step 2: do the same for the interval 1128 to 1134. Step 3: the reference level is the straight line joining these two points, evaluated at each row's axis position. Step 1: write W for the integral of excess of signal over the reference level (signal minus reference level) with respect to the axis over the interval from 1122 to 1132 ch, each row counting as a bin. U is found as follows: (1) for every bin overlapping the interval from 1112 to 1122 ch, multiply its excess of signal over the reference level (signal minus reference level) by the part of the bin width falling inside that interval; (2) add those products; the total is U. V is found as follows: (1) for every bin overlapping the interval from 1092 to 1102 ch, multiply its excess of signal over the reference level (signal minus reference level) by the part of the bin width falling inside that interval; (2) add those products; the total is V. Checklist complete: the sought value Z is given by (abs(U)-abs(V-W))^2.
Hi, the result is 0.1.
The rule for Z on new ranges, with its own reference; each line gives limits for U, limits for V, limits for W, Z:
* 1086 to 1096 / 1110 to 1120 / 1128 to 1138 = 0.3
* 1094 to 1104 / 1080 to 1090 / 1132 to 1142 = 0.9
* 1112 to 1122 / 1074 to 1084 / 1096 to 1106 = 1.6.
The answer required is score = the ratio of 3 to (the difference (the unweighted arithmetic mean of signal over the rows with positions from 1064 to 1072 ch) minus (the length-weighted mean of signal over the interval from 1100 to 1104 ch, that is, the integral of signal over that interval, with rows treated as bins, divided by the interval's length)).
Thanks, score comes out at -3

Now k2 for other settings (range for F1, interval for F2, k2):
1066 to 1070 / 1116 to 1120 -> 0.0298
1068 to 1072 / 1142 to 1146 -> 0.0528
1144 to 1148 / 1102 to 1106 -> 0.0228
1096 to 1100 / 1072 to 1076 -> 0.0254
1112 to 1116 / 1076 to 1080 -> 0.0338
